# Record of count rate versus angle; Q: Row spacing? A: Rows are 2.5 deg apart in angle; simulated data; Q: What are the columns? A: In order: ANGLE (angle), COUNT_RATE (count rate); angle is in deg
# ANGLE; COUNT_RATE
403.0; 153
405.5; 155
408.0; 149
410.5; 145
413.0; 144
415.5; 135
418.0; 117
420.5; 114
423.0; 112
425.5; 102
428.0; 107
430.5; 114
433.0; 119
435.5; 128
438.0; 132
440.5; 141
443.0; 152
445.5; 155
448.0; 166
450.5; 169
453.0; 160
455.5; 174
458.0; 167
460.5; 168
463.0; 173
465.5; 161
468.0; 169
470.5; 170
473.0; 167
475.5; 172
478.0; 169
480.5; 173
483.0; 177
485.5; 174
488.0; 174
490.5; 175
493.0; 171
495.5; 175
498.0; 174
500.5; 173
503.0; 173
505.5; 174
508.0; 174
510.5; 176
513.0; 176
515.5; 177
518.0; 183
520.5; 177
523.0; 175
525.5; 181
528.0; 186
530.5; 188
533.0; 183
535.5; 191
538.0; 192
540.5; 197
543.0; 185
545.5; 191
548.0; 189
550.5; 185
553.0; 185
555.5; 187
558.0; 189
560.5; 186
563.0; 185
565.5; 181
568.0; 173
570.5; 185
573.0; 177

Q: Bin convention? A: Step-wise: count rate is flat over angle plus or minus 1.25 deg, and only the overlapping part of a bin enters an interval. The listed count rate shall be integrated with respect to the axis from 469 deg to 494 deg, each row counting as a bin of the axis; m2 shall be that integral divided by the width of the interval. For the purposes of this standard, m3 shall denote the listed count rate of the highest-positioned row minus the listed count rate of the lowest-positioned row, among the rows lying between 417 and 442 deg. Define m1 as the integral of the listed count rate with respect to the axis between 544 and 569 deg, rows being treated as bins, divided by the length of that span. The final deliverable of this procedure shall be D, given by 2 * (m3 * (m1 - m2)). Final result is 626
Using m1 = 185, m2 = 172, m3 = 24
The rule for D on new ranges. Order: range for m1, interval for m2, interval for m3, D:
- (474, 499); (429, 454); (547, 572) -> -242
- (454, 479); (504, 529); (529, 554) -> 53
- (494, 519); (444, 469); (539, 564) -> -224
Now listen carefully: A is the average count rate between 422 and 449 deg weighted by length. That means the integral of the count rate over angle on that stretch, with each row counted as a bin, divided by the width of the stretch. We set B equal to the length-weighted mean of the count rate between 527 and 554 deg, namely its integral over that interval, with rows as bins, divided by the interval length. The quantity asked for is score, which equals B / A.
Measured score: 1.45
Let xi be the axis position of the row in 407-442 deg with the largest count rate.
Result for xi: 408.0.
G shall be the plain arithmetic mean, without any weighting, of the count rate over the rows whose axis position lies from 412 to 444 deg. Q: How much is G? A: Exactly 124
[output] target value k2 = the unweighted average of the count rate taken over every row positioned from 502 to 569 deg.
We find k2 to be 183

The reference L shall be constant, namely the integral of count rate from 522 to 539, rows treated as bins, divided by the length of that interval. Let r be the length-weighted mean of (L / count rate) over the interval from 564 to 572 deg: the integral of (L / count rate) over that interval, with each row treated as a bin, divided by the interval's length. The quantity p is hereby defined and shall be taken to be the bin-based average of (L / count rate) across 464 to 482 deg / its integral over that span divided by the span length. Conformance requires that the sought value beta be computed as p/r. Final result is 1.06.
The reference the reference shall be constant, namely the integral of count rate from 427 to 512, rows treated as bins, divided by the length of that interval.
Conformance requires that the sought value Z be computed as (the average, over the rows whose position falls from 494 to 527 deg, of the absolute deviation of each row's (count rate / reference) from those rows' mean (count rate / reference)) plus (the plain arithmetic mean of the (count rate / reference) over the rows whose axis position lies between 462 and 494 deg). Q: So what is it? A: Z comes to 1.07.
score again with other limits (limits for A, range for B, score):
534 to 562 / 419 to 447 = 0.66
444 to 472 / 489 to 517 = 1.05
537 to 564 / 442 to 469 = 0.88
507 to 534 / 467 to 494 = 0.96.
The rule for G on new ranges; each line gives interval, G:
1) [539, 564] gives 188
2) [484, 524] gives 175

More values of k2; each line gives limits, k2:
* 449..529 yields 173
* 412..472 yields 144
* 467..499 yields 172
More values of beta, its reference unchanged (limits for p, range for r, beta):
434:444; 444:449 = 1.17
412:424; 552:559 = 1.52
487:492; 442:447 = 0.88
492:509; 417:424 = 0.66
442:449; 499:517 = 1.11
